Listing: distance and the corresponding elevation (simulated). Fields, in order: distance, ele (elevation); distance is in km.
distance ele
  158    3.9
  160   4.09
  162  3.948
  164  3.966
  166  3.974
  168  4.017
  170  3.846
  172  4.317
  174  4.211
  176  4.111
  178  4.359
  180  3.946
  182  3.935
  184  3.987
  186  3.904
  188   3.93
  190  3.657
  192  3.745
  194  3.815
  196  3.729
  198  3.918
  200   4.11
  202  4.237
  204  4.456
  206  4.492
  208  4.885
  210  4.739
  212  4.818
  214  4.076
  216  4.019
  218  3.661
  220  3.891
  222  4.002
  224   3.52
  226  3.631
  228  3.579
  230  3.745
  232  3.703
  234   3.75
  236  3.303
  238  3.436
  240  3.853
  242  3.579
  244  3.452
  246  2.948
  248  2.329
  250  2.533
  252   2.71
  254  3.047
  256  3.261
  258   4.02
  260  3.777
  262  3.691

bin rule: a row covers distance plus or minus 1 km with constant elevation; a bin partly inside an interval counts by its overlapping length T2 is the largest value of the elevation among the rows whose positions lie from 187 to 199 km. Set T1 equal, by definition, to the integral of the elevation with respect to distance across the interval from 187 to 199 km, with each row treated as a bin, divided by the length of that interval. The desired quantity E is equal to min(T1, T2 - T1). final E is 0.1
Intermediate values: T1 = 3.80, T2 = 3.93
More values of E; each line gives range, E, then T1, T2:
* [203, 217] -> 0.4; 4.50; 4.885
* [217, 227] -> 0.3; 3.74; 4.002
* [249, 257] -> 0.4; 2.89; 3.261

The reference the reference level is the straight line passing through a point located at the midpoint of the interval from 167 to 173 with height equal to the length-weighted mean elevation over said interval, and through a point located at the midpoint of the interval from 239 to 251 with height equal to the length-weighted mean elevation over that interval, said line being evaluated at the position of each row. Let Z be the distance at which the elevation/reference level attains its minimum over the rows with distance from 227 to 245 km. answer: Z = 236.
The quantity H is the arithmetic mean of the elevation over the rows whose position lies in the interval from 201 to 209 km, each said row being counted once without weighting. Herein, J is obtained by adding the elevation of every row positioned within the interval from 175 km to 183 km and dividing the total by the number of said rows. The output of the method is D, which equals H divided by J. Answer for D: 1.11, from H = 4.5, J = 4.09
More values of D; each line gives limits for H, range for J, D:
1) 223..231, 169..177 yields 0.88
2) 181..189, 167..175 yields 0.96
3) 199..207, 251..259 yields 1.33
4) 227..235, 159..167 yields 0.92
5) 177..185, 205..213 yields 0.86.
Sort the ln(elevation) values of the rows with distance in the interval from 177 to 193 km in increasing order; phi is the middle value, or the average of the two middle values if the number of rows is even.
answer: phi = 1.37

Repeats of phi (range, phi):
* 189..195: 1.32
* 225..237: 1.30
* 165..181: 1.40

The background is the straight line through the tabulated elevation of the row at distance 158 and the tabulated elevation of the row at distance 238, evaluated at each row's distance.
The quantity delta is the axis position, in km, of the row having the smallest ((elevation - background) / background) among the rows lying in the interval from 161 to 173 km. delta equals 170 km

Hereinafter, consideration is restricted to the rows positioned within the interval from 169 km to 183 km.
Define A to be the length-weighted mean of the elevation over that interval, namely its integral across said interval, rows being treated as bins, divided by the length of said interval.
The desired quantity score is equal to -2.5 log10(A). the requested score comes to -1.53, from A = 4.1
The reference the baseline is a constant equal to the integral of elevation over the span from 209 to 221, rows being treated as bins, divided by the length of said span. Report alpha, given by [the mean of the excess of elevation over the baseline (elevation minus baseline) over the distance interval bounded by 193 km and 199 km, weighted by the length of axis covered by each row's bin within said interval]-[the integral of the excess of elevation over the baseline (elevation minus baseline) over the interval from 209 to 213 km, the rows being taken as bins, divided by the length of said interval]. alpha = -0.96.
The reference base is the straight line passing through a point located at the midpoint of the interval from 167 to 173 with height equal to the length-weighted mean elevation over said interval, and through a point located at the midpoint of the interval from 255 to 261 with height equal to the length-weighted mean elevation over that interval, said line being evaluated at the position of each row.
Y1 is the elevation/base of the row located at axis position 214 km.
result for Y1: 1.05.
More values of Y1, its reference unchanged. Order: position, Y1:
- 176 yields 1.02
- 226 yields 0.95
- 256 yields 0.88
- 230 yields 0.98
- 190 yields 0.92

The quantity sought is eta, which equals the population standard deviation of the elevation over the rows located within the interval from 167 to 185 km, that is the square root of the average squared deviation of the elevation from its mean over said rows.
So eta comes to 0.2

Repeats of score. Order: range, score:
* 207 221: -1.58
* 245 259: -1.18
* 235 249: -1.29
